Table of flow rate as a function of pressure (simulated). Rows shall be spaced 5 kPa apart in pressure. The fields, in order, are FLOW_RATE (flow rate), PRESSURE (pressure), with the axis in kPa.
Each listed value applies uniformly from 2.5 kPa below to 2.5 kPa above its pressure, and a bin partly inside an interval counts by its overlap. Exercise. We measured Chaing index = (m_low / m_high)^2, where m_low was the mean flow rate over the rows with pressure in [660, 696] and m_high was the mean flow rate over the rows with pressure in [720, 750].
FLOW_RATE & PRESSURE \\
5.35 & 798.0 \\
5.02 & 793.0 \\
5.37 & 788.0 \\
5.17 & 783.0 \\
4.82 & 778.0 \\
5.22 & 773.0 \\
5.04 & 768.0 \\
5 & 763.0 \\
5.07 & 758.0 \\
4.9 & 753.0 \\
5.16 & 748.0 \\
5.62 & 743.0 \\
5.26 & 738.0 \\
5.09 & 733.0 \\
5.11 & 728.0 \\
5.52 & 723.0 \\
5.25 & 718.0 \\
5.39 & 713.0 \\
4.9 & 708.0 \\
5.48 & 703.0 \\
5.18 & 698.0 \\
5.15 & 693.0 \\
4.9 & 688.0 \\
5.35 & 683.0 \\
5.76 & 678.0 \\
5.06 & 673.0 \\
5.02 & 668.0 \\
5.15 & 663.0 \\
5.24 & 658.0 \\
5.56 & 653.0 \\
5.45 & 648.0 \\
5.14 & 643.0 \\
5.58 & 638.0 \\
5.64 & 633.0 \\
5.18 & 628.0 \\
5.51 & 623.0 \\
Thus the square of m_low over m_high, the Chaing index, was 0.96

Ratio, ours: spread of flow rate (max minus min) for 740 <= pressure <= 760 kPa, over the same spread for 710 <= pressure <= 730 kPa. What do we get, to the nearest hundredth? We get 1.76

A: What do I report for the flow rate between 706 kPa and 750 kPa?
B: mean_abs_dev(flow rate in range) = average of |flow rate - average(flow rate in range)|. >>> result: 0.171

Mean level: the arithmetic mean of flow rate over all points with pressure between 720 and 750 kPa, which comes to 5.29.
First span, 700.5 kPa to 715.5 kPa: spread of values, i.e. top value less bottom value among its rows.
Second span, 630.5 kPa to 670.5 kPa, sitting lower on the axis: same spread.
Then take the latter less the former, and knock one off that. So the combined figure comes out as -1.0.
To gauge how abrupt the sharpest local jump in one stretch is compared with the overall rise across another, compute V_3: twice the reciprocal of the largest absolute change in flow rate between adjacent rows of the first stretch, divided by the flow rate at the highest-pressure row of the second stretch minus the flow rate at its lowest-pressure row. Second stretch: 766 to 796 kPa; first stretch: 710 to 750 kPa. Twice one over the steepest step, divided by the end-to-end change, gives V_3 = -217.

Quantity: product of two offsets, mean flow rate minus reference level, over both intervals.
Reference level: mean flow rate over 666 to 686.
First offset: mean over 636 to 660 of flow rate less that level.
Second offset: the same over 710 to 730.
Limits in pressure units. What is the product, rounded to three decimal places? 0.002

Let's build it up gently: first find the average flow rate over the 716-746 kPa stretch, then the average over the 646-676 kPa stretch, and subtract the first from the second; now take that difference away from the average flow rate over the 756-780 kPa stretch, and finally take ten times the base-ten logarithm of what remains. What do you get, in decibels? 7.07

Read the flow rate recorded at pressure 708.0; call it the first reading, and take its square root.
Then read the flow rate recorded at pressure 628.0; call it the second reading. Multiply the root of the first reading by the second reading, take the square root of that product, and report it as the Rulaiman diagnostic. 3.39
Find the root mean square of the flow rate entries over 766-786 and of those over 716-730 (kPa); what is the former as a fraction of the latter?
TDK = 0.956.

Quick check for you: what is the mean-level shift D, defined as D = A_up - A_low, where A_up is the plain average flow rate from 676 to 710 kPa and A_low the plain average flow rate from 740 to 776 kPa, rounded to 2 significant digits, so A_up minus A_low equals 0.10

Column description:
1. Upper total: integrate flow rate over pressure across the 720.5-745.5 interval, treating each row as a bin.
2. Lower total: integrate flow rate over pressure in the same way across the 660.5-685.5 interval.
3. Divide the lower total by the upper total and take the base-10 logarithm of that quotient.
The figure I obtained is -0.004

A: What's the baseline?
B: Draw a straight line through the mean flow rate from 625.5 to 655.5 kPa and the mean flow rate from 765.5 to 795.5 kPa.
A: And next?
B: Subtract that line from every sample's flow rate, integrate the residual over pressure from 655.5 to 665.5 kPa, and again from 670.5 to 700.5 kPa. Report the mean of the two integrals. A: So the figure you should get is -2.26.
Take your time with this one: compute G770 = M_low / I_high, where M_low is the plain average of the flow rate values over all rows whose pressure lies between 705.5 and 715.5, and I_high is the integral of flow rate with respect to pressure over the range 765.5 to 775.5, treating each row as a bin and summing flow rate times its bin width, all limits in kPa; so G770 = 0.100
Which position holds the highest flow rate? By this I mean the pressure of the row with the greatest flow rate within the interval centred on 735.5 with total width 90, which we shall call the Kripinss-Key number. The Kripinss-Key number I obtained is 743.0 kPa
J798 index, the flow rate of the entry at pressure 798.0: 5.35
